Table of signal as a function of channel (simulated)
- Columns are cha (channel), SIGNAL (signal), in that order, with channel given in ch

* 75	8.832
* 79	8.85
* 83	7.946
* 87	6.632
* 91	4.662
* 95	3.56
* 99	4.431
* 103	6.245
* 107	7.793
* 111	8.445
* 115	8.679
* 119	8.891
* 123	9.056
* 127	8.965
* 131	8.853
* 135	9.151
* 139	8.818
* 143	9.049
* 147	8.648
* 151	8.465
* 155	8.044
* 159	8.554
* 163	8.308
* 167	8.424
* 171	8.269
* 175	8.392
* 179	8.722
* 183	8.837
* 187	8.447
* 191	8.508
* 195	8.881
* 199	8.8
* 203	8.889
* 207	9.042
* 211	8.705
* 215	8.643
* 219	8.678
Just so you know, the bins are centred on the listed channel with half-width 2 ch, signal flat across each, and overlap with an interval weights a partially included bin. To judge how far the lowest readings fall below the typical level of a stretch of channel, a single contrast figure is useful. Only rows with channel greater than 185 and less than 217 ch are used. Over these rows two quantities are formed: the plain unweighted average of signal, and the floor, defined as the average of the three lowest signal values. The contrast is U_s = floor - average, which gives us -0.21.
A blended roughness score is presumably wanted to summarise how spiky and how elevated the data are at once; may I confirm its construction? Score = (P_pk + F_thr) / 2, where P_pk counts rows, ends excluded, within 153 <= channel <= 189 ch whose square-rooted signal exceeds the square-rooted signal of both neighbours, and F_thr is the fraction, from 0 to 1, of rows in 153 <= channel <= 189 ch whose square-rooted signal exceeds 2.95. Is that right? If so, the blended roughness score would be 1.61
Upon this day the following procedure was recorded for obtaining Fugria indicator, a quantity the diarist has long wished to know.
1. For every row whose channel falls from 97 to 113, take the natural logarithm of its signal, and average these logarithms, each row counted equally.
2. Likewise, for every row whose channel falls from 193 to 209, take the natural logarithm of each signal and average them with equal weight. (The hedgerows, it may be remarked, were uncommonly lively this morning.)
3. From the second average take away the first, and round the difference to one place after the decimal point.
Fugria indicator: 0.3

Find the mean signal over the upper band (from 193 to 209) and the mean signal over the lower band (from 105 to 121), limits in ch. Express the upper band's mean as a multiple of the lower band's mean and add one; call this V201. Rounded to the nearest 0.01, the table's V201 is 2.05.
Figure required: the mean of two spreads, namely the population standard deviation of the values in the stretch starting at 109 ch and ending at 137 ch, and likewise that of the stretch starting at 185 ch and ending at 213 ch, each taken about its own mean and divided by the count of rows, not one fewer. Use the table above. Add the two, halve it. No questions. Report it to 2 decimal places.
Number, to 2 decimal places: 0.21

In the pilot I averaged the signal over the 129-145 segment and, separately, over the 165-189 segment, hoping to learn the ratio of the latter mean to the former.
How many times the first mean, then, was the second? 0.95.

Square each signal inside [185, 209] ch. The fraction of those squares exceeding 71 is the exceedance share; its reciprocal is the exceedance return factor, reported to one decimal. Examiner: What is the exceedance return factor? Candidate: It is 1.0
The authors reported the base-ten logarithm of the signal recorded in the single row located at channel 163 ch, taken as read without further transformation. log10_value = 0.92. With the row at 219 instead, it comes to 0.94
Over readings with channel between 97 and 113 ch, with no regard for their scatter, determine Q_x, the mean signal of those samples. 6.7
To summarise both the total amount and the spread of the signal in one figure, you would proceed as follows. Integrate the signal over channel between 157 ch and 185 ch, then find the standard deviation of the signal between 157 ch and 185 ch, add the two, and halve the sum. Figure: 119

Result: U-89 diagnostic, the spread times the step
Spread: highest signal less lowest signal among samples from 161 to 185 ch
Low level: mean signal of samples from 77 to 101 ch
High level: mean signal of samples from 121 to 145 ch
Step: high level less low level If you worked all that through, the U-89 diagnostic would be 1.7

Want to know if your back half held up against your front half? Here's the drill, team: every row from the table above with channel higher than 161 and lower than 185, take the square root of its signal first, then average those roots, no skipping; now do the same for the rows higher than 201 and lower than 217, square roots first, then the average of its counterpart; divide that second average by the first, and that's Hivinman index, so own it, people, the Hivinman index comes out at 1.02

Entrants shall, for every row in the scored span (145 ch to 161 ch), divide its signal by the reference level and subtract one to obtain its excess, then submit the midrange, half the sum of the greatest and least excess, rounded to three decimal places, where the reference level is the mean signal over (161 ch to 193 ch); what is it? -0.017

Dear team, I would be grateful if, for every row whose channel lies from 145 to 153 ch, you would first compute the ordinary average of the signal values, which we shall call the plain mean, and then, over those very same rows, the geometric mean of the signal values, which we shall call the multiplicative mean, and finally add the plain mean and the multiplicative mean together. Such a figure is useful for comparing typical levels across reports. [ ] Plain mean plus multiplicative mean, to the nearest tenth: 17.1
